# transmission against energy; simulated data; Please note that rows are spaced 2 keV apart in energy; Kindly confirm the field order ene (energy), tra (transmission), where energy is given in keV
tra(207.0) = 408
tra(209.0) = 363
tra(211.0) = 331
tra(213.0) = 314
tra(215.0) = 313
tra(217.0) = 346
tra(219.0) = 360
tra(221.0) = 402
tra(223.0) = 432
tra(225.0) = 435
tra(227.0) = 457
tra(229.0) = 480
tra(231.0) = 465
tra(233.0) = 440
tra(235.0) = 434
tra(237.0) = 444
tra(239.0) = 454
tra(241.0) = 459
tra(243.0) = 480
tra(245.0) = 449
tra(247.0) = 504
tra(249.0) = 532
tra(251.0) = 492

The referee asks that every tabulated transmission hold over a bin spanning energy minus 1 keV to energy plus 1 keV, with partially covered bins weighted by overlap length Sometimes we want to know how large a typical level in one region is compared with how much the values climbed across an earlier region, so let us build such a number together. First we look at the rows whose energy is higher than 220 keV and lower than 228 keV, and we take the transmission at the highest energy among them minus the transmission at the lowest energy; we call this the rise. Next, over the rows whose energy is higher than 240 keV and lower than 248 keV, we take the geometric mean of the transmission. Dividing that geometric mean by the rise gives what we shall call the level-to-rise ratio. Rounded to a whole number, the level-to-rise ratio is 9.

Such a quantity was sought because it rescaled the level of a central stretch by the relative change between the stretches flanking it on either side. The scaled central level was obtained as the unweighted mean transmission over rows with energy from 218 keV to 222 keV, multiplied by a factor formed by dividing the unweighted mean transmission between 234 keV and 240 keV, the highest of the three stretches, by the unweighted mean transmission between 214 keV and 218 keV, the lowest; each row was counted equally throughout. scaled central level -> 513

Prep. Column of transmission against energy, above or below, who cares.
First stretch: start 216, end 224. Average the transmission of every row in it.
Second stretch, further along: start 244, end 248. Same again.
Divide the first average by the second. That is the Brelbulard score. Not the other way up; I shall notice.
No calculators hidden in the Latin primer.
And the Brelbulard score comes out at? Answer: 0.808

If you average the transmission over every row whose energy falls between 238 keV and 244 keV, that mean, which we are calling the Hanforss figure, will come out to 464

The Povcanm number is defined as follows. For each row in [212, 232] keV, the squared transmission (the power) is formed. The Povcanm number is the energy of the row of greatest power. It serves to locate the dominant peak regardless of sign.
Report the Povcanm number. 229.0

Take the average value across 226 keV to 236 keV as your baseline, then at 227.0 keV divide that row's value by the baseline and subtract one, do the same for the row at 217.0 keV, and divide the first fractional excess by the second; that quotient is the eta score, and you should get -0.02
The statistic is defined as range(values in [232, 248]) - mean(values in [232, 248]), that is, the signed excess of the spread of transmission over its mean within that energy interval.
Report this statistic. -388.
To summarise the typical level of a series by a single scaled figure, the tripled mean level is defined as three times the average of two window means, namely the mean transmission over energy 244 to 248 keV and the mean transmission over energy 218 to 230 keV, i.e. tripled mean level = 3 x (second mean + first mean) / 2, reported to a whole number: 1356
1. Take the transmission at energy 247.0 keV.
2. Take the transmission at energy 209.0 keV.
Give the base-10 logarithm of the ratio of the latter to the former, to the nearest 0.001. -0.143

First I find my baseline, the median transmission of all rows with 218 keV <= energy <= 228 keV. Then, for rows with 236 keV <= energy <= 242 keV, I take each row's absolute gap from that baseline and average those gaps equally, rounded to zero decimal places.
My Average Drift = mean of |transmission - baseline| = 20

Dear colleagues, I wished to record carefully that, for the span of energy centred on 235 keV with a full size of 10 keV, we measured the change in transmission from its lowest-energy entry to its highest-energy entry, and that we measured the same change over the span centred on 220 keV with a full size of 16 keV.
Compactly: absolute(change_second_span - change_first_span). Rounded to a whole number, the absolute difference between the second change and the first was 154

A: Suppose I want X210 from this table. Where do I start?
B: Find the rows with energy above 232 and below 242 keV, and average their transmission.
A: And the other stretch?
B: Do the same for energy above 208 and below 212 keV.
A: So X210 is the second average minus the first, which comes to -99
